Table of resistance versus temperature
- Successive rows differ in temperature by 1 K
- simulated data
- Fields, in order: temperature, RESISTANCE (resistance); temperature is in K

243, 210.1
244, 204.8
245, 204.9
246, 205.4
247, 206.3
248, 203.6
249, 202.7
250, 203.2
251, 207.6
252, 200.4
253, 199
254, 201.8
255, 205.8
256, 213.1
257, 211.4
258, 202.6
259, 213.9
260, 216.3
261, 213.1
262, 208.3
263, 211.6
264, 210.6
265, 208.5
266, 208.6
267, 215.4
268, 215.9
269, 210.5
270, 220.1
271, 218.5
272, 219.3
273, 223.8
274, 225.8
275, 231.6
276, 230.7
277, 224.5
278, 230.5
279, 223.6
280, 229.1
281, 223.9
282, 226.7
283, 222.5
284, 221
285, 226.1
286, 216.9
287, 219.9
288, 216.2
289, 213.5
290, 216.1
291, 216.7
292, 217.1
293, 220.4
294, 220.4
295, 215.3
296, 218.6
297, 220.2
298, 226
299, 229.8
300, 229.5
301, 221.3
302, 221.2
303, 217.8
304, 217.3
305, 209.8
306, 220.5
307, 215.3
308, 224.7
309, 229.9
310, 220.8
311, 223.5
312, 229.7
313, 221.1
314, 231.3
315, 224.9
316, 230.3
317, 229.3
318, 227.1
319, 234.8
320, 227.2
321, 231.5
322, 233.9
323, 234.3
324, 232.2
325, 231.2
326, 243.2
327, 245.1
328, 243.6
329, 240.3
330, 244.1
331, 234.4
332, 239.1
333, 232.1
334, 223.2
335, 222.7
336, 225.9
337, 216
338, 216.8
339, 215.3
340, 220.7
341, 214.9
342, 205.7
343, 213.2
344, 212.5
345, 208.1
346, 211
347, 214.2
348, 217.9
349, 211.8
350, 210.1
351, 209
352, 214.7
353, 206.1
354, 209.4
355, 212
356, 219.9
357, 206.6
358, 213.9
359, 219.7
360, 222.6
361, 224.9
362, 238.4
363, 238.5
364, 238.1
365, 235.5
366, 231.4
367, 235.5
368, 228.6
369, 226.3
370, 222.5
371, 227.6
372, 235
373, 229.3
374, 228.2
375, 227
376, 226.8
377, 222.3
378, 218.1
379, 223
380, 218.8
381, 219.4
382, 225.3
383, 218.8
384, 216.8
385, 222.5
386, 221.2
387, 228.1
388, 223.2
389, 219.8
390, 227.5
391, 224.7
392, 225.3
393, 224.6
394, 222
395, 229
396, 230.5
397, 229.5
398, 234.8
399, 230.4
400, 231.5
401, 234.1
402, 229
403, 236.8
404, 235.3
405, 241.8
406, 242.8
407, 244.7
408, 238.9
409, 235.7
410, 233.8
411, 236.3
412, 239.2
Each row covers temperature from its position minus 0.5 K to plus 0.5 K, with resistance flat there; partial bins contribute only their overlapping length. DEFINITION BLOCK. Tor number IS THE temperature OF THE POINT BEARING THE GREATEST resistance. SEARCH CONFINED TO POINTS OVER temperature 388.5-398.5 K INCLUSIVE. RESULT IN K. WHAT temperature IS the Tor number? 398 K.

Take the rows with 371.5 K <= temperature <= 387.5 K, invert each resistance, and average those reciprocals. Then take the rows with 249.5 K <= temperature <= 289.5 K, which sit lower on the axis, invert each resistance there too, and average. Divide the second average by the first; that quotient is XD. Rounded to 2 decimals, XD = 1.04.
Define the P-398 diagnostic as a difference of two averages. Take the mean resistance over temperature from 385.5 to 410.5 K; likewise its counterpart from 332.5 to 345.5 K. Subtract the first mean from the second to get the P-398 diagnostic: -14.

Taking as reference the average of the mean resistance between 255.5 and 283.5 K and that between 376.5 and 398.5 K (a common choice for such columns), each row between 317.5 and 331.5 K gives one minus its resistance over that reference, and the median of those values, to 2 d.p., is -0.06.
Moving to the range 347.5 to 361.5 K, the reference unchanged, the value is 0.04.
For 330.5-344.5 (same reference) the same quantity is 0.01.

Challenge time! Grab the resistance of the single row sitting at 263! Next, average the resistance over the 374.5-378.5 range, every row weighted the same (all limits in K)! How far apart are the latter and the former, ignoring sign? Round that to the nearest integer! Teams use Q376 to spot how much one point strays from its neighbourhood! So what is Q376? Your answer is 12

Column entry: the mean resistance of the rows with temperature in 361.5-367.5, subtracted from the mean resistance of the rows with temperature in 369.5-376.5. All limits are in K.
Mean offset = -8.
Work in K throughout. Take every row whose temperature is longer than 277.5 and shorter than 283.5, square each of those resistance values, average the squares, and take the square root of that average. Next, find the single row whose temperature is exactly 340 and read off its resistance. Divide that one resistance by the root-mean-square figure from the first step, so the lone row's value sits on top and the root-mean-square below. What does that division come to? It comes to 0.98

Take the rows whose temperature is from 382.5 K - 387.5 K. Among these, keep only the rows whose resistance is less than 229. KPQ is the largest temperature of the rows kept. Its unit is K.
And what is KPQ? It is 387 K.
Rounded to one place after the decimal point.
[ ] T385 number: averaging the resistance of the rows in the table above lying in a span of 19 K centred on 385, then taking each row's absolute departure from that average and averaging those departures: 2.7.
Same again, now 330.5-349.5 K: 7.1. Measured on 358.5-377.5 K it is 4.9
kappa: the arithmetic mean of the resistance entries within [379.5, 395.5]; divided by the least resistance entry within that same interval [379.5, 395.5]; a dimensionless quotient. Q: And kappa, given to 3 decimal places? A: 1.028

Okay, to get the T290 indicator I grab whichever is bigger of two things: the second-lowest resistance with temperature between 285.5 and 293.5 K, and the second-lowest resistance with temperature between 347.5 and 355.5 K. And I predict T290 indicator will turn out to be 216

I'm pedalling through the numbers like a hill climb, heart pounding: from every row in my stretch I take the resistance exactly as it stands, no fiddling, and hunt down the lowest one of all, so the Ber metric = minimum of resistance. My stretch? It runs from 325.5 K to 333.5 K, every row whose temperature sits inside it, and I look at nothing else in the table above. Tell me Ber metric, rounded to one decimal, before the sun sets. 232.1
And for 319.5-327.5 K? 227.2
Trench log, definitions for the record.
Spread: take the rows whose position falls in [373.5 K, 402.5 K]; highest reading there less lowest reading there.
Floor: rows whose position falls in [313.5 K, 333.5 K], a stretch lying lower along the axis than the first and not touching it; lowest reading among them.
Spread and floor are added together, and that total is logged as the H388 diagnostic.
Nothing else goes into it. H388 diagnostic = 243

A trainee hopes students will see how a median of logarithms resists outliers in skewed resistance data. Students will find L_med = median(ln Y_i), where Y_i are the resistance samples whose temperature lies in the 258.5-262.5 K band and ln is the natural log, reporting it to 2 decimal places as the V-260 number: 5.36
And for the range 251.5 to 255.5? 5.30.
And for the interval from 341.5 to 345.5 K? 5.35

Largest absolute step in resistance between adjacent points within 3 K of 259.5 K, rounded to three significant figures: 11.3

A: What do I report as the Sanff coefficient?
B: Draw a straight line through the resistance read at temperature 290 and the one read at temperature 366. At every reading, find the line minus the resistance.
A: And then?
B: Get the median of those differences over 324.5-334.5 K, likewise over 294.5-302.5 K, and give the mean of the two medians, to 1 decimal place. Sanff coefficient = -9.1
